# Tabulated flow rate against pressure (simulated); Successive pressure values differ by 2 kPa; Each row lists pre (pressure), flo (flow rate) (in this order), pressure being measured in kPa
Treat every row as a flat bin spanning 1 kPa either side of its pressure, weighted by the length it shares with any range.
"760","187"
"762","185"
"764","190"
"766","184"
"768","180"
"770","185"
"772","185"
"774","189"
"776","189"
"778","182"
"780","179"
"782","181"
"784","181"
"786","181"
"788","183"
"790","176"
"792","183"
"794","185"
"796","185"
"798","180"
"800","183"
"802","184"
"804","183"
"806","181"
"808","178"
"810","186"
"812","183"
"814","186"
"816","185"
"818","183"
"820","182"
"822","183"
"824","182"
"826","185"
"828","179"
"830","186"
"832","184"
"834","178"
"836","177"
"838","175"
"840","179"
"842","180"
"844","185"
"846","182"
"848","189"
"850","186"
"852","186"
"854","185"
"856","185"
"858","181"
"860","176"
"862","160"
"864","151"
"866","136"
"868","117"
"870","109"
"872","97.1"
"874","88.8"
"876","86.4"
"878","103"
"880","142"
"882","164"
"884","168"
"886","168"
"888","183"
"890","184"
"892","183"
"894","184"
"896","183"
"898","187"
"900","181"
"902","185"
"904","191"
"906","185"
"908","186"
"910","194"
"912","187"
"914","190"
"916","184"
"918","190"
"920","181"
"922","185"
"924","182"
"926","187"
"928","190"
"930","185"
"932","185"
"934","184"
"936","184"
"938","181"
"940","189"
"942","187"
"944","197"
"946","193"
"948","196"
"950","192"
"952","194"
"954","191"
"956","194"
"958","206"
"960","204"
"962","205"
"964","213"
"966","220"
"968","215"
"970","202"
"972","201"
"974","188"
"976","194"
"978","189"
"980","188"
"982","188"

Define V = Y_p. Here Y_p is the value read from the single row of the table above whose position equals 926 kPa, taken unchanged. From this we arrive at 187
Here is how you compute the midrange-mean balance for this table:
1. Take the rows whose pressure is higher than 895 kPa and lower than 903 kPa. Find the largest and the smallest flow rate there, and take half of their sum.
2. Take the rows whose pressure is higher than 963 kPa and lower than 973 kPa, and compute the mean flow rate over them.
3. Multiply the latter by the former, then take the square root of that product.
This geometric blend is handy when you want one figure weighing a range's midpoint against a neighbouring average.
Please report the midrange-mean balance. 197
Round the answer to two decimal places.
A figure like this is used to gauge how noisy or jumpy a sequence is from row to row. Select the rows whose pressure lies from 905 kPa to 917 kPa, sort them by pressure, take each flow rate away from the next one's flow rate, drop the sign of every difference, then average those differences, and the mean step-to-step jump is 5.00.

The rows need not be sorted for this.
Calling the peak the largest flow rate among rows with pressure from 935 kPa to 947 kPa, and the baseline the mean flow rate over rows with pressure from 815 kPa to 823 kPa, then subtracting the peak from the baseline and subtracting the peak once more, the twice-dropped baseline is -211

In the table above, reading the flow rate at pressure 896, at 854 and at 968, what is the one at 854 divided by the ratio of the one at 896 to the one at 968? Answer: 217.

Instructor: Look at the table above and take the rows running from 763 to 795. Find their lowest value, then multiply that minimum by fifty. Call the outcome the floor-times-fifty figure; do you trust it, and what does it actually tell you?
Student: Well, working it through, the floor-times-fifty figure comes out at 8800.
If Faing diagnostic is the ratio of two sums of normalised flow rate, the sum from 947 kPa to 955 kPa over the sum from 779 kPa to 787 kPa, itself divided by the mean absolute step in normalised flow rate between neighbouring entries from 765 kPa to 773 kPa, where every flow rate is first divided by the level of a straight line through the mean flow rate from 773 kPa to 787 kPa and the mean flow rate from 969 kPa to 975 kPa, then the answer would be 60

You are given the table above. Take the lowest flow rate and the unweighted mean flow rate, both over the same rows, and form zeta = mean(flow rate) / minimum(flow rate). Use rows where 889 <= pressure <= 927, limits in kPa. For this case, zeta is 1.03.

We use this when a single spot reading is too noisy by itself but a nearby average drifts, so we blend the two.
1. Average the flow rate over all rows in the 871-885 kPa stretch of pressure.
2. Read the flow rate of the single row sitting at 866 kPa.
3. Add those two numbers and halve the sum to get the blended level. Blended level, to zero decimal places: 129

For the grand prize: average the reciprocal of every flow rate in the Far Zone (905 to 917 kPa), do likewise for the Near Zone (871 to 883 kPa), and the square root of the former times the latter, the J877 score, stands 0.0071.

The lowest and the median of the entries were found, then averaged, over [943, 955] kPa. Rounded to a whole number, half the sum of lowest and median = 192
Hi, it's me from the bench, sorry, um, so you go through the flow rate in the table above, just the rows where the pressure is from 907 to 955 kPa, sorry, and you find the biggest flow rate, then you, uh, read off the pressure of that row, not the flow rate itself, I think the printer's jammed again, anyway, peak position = 944 kPa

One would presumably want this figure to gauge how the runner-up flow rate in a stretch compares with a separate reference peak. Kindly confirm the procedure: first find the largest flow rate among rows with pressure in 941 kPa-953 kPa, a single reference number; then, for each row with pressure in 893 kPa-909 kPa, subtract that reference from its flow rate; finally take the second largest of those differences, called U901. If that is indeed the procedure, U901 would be -10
